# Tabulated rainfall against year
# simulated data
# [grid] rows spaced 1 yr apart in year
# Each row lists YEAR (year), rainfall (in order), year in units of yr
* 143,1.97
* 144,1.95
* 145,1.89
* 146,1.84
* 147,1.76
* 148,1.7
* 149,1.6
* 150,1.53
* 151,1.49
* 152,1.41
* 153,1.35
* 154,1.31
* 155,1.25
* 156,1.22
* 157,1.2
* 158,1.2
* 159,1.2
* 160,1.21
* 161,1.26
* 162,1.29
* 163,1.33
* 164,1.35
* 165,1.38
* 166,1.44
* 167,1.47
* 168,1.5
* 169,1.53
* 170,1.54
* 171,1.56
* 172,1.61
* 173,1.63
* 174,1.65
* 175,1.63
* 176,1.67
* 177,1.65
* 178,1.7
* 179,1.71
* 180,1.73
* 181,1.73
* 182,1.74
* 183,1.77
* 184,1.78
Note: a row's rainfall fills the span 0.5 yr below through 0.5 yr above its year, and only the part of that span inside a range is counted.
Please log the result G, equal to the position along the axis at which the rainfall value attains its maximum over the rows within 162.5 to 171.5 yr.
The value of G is 171 yr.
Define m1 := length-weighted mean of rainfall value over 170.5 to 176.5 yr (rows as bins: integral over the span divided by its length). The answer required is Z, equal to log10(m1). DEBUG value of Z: 0.21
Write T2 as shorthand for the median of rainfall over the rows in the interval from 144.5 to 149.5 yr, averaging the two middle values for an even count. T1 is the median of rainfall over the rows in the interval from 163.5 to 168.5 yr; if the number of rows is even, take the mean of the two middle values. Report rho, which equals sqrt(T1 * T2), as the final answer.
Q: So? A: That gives 1.59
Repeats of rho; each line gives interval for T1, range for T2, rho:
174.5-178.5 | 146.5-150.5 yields 1.65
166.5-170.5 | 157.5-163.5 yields 1.37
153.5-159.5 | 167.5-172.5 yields 1.37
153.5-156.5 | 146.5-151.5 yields 1.41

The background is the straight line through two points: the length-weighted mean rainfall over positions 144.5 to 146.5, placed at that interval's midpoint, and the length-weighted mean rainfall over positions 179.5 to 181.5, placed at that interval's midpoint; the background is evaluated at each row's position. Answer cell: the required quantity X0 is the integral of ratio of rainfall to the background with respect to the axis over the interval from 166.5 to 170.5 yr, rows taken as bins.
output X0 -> 3.4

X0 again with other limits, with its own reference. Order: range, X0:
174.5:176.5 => 1.9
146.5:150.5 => 3.6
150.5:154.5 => 3.0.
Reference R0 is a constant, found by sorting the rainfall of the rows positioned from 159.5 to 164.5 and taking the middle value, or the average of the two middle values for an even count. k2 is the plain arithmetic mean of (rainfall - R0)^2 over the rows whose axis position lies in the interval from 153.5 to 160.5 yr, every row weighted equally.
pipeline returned 0.01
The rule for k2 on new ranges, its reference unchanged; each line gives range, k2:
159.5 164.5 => 0.00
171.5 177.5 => 0.12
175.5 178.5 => 0.15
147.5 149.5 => 0.13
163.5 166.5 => 0.01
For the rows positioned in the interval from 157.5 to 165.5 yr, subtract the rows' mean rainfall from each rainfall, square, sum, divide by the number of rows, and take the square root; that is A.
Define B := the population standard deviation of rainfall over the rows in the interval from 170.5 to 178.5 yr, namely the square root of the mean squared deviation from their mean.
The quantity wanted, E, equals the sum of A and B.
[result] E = 0.106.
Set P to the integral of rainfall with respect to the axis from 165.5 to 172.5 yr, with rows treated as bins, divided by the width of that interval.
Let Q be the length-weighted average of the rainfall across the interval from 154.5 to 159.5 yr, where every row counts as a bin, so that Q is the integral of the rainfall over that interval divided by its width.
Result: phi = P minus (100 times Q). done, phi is -120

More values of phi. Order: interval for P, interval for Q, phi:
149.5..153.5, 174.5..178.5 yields -165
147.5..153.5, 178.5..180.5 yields -170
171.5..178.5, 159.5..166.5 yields -131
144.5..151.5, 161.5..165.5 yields -132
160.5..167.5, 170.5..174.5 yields -160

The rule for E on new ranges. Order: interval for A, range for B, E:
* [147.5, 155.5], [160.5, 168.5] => 0.224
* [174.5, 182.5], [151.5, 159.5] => 0.113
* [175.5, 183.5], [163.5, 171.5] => 0.108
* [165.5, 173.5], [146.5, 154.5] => 0.212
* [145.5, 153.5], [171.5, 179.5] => 0.194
